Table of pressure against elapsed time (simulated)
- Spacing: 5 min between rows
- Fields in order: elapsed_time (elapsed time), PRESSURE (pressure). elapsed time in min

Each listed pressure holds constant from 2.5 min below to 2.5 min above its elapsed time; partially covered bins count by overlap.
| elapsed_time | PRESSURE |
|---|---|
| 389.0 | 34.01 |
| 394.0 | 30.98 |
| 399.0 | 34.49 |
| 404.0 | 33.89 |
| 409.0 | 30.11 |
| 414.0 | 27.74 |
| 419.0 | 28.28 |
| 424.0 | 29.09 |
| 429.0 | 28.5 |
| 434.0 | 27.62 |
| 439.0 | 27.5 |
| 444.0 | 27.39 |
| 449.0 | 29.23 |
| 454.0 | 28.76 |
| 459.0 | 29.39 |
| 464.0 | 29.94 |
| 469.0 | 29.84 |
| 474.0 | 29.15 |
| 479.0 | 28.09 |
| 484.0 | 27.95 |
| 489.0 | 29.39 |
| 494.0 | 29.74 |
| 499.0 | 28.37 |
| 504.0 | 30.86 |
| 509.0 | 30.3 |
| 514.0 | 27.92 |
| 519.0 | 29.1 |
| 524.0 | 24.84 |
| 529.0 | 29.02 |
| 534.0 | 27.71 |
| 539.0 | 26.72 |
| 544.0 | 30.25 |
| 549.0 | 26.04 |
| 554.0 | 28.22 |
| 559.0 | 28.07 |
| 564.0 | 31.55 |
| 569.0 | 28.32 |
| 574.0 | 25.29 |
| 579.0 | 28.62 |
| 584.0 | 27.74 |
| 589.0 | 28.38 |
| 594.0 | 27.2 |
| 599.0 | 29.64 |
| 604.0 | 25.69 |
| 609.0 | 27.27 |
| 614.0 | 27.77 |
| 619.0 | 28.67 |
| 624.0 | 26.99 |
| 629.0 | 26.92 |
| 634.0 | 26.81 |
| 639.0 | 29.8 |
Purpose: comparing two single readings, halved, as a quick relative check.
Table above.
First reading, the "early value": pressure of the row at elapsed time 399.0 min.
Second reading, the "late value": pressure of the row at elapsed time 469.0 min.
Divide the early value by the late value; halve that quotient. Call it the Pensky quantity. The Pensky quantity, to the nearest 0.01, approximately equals 0.58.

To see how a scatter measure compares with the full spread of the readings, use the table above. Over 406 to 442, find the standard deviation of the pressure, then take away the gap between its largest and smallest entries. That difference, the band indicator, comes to -1.7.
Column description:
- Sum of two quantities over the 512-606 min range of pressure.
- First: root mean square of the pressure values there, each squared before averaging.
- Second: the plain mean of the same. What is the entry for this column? 55.9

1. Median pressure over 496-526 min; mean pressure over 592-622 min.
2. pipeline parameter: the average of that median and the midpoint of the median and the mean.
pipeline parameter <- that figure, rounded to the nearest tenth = 28.5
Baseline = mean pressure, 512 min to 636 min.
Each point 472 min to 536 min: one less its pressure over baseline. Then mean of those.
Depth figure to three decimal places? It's -0.031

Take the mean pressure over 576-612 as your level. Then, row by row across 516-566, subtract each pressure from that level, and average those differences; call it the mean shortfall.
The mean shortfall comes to -0.36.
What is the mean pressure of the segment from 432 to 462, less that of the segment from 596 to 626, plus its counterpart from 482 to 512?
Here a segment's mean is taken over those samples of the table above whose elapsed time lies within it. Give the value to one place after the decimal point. 30.1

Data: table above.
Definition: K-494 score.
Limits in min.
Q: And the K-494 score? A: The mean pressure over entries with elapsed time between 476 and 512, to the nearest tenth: 29.2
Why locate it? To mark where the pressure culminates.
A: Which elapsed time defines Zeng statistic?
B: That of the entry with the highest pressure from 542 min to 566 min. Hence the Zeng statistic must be 564.0 min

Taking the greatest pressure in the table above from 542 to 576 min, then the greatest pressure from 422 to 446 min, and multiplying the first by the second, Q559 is 918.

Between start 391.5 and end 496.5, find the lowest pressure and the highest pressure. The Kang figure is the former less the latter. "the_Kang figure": -7.1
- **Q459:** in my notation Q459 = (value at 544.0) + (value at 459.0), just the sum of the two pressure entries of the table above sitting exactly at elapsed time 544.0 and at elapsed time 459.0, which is 59.6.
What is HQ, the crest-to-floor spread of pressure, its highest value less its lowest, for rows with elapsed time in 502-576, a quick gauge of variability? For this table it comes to 6.7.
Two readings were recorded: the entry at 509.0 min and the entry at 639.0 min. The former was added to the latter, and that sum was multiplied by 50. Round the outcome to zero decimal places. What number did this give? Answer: 3005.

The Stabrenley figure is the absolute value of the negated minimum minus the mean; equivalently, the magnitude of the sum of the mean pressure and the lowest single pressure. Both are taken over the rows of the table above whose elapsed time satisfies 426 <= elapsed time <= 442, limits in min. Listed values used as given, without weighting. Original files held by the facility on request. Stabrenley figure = 55.4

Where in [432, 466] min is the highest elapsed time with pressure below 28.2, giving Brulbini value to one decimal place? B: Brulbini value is 444.0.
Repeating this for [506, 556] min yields 549.0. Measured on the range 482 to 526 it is 524.0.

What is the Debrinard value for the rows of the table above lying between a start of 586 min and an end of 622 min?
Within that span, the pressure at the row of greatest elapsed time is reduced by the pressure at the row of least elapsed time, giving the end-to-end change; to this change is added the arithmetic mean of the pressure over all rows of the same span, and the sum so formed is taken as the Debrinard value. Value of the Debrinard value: 28.1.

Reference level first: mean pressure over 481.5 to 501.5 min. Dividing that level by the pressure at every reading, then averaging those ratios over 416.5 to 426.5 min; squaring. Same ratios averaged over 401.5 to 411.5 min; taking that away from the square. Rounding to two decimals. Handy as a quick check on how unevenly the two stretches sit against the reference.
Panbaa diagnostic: 0.11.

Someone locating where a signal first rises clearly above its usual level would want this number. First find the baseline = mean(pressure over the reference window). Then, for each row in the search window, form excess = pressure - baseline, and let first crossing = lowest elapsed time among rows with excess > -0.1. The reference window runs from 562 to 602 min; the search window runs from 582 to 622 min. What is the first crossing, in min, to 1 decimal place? 589.0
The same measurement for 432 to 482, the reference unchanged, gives 449.0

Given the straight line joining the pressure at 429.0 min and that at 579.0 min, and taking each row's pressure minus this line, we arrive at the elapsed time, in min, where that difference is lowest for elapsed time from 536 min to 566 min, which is 549.0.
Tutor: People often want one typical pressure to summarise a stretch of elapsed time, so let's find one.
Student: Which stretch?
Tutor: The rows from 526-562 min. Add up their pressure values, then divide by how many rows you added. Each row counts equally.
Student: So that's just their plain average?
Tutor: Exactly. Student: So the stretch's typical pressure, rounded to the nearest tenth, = 28.0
